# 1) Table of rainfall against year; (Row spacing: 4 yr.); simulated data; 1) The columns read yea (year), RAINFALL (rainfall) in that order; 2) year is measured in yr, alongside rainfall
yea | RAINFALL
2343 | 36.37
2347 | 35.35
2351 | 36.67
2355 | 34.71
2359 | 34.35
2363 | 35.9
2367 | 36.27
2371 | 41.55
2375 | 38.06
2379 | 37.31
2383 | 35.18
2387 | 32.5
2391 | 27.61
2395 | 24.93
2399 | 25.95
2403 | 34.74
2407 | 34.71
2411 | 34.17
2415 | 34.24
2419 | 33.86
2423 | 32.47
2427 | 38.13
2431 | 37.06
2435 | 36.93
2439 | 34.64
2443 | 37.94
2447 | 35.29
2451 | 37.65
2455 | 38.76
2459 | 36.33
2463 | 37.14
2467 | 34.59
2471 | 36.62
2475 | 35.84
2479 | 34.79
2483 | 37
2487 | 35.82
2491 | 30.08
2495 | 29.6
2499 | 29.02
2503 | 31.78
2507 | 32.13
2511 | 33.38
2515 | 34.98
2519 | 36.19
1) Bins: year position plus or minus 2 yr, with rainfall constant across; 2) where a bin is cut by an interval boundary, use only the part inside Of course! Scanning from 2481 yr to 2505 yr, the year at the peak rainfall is 2483 yr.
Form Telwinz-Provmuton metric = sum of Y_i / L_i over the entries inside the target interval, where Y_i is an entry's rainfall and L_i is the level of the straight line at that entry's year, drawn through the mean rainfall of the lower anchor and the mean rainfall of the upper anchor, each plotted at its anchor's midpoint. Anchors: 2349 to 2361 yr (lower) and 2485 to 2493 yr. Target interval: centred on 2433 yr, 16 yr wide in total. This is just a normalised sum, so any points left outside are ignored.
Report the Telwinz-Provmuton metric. 4.33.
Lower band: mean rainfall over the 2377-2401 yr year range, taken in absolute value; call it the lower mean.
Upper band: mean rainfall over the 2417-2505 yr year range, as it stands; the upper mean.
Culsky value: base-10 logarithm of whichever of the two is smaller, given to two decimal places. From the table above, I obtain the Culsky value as 1.49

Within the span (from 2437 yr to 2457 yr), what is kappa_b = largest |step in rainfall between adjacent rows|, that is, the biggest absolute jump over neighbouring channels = 3.3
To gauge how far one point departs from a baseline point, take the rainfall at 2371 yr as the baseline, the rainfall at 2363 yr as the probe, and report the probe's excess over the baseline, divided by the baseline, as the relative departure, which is -0.14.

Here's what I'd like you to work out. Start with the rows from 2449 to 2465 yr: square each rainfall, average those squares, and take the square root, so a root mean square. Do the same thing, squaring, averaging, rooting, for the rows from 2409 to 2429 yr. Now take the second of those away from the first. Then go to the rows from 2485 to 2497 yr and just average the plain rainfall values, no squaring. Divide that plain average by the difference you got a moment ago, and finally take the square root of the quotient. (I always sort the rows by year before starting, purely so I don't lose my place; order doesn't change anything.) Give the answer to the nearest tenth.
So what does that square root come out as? 3.3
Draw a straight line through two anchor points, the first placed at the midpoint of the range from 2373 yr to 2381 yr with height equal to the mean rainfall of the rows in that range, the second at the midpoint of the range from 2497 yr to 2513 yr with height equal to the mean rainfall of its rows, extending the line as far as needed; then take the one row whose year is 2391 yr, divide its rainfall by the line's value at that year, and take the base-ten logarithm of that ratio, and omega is -0.13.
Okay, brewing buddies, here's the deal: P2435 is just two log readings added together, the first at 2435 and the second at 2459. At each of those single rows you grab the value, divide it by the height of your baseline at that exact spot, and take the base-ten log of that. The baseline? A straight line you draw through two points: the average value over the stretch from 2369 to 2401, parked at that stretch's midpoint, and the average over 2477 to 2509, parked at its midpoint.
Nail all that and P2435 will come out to 0.099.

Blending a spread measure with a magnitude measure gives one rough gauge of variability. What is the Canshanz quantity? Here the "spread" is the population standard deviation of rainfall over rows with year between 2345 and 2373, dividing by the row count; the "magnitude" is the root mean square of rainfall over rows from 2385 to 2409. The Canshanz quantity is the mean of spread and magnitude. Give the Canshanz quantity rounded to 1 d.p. 16.3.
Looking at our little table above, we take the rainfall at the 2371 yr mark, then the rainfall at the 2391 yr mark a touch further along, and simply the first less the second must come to 13.9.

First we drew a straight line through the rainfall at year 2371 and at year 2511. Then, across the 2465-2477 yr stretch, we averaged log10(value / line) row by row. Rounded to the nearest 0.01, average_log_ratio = 0.00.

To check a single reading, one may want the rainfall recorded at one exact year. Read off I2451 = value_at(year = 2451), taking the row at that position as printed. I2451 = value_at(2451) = 37.65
